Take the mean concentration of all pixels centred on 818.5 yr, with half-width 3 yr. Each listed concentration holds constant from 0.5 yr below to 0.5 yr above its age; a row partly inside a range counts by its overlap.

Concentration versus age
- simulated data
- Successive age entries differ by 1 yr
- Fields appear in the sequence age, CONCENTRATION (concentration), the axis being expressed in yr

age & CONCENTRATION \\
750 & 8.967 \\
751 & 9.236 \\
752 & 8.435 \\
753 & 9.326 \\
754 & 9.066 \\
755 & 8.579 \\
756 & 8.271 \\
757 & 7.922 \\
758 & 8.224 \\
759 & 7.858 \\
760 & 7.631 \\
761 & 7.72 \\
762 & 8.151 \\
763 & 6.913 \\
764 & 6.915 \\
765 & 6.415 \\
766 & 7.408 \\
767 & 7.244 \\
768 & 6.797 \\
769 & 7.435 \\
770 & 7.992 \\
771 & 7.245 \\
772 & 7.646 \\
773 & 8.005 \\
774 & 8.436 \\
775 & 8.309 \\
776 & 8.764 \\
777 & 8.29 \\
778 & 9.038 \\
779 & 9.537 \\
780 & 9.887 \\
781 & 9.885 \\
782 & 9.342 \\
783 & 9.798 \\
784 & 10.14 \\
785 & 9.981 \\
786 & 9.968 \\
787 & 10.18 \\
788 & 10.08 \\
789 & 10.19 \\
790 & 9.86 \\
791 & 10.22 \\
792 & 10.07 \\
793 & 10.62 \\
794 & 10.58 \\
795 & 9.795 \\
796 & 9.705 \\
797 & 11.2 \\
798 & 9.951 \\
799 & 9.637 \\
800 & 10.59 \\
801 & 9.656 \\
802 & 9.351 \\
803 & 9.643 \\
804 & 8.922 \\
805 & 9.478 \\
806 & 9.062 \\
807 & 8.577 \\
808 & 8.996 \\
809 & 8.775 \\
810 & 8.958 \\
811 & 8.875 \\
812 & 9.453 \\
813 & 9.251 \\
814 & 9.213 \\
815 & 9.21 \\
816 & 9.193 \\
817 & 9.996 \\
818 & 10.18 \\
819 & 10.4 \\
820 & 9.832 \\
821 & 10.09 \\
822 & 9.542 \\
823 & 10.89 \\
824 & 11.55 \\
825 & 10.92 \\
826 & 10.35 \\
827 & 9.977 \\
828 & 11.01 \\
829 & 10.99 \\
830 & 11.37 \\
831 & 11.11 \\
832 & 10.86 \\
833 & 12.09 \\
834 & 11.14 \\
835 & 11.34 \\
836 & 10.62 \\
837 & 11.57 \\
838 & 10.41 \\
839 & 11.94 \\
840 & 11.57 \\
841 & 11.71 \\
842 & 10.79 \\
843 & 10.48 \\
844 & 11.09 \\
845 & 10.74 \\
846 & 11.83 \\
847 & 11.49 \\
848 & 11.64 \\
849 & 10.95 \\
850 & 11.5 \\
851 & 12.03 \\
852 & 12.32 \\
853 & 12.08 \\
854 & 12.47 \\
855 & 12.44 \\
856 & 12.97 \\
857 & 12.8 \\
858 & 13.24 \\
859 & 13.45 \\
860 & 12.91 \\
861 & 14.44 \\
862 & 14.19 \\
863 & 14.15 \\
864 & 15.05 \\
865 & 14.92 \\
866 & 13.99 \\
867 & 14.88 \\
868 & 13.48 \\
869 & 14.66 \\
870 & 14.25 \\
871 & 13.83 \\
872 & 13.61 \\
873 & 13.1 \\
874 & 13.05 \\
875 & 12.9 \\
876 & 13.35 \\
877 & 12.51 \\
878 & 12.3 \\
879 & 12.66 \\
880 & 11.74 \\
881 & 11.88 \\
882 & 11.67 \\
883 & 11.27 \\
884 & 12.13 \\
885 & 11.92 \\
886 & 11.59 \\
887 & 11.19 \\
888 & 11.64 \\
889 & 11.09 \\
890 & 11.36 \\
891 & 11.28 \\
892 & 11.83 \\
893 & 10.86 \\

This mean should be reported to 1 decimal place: 9.9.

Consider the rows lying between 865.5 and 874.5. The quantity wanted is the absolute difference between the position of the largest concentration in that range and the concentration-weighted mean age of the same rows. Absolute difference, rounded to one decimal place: 2.9 yr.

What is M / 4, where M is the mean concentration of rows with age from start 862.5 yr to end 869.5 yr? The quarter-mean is 3.61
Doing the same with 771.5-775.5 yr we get 2.02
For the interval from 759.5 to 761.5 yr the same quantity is 1.92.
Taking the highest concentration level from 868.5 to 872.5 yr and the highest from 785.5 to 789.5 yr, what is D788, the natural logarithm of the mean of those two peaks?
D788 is 2.52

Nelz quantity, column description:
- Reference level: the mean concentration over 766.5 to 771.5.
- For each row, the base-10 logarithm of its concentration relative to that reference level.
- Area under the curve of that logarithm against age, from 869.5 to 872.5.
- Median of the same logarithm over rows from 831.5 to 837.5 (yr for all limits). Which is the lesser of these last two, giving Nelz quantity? 0.185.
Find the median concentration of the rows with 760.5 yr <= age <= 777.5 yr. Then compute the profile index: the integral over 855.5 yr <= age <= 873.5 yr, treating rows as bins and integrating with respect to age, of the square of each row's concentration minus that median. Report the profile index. 710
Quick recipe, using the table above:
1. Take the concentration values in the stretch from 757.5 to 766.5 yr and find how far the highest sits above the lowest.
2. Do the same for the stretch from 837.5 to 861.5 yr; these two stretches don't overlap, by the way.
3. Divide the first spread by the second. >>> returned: 0.4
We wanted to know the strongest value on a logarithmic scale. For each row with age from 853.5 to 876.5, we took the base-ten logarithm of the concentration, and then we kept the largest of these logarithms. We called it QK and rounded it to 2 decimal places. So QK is 1.18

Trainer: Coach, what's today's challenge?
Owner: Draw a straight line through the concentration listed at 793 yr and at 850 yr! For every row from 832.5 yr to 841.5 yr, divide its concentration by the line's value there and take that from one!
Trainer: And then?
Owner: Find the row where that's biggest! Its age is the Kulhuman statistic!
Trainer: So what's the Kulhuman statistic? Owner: 838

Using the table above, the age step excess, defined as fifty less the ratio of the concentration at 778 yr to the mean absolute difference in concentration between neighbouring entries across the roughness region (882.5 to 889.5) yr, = 31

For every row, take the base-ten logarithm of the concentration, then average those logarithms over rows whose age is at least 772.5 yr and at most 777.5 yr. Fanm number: 0.92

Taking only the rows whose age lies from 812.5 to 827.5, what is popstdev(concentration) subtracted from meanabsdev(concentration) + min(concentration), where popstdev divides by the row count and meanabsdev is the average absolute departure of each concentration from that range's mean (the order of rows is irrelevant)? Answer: 9.1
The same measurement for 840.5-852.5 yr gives 10.4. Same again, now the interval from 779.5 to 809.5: 8.4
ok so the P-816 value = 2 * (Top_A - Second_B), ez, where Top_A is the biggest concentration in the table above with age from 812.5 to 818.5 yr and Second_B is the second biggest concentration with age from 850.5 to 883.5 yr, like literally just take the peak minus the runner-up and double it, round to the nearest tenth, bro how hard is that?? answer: -9.5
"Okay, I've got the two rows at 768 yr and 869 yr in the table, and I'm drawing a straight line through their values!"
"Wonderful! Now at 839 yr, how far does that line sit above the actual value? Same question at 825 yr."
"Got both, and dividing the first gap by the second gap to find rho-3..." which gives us 1.2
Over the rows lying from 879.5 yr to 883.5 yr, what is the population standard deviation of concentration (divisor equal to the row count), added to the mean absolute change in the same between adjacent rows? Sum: 0.5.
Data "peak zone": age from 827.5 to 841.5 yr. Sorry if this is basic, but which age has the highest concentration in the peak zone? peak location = 833 yr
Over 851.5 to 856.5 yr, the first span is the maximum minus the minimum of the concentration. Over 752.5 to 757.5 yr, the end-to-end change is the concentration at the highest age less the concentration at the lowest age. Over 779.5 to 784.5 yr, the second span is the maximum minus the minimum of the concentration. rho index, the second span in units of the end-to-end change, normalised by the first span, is -0.6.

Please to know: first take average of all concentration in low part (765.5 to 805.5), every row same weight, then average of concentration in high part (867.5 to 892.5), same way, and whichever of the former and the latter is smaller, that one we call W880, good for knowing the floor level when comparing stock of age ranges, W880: 9.3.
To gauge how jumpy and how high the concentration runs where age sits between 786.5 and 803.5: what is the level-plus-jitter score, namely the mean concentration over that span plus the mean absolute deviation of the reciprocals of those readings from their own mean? 10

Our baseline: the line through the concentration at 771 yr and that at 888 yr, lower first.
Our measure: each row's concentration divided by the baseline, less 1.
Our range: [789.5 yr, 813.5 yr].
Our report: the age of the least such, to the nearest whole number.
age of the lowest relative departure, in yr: 807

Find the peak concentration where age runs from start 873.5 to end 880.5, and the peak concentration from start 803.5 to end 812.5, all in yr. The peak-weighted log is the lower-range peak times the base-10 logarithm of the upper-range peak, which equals 10.7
